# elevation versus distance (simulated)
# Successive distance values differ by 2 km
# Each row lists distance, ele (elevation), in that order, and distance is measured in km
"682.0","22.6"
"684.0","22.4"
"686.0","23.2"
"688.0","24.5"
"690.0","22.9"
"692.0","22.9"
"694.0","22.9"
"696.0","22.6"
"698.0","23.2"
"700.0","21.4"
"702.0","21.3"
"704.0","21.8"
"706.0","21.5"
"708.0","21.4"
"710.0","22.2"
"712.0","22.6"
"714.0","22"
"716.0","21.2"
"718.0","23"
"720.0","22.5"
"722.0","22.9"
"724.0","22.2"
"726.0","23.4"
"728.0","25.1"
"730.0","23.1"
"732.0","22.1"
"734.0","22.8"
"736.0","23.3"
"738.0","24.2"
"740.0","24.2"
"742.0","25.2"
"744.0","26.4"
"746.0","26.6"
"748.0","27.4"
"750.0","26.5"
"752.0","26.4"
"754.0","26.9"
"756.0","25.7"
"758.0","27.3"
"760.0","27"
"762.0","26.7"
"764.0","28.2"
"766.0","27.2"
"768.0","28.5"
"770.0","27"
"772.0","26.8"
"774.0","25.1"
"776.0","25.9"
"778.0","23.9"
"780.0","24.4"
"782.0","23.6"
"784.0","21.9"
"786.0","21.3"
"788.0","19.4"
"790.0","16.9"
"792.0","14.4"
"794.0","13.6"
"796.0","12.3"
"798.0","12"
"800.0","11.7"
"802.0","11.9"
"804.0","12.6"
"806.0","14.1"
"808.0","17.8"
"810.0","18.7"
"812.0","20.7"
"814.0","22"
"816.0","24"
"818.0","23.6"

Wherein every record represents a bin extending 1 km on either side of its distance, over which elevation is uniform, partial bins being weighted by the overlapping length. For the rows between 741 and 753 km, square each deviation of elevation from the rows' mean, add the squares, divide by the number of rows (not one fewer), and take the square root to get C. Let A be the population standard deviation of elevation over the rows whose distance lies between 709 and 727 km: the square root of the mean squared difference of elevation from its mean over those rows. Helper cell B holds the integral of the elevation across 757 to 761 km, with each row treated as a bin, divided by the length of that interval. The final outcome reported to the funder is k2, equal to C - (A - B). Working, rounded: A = 0.61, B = 27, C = 0.64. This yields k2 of 27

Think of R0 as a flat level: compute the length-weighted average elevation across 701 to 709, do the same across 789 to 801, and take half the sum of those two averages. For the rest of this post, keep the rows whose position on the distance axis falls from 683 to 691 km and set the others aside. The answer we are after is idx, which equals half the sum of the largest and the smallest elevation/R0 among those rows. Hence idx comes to 1.34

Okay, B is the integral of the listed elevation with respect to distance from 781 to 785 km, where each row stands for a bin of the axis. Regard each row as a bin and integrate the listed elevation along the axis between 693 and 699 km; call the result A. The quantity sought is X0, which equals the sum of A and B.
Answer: 228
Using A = 137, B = 91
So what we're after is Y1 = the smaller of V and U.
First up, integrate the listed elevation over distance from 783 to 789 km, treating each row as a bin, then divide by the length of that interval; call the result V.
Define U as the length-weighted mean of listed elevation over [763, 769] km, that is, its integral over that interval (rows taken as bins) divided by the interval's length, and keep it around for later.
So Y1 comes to 20.9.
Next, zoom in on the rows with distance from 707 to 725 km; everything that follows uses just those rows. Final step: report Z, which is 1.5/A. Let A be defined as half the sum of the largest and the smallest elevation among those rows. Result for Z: 0.0679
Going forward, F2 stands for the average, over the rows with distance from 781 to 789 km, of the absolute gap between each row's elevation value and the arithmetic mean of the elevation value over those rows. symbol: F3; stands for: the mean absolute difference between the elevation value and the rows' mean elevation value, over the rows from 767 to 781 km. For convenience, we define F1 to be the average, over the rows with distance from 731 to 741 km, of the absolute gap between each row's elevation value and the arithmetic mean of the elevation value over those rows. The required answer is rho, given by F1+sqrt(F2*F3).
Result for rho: 1.9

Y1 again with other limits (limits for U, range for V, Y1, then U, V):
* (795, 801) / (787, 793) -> 12.0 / 12.0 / 16.9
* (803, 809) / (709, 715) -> 14.8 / 14.8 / 22.3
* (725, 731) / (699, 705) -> 21.5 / 23.9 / 21.5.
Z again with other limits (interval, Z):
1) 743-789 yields 0.0626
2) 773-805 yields 0.0798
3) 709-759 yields 0.0617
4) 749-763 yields 0.0566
